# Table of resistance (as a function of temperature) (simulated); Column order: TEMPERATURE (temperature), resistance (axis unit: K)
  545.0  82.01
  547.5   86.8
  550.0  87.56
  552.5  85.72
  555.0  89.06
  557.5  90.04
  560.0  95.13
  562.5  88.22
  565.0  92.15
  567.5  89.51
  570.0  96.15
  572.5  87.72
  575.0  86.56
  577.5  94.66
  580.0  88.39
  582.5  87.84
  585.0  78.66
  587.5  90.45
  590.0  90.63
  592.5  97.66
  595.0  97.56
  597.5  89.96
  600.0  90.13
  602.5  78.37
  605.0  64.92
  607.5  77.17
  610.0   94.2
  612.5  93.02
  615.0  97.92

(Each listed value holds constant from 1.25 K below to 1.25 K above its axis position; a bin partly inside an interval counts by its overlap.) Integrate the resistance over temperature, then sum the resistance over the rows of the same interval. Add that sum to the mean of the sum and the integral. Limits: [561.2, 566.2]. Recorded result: 496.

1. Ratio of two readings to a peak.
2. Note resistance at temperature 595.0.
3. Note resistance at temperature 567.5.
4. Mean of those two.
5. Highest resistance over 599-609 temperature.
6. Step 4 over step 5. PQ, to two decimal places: 1.04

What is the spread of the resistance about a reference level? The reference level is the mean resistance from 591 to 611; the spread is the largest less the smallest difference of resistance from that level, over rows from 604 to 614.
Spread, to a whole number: 29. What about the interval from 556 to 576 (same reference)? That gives 10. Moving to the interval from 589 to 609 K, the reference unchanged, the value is 33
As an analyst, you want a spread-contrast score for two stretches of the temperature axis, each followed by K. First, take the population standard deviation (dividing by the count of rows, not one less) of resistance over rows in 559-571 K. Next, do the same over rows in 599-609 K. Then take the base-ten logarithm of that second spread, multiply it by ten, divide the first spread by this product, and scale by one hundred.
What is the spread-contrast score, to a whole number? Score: 32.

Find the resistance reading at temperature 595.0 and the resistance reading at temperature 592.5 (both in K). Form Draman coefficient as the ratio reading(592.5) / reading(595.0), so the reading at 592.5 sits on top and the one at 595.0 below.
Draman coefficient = 1.00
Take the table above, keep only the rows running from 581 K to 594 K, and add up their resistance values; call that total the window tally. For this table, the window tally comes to 445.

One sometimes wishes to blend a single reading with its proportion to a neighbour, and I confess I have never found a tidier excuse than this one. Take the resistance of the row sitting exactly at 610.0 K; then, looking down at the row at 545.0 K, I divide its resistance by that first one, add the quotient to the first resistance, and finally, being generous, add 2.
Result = 97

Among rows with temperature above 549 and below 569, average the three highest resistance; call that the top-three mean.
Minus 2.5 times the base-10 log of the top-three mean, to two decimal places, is -4.91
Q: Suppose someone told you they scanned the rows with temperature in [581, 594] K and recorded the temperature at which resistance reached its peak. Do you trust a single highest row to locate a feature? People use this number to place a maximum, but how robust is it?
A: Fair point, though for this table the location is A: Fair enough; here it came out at 592.5 K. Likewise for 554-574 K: 570.0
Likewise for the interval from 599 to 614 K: 610.0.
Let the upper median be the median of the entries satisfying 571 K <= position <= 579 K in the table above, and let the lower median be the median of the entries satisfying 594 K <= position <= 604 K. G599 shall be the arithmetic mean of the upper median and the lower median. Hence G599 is 89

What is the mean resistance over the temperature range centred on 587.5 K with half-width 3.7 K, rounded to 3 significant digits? 86.6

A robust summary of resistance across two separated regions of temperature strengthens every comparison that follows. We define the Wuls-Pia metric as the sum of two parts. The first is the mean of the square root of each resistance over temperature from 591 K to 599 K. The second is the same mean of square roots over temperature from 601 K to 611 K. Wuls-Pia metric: 18.6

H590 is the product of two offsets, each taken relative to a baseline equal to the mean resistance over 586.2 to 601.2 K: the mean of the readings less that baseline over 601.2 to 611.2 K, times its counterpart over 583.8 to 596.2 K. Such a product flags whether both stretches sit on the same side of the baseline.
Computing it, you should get 24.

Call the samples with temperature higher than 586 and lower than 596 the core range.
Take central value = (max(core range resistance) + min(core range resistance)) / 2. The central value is 94.1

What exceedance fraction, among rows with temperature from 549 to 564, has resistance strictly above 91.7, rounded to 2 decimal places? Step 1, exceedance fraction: 0.17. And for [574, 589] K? 0.17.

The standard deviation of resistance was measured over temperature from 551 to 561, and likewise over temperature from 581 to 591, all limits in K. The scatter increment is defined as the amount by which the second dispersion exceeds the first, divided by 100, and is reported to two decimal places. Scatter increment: 0.02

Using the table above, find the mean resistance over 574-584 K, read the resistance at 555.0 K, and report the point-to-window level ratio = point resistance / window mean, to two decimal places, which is 1.00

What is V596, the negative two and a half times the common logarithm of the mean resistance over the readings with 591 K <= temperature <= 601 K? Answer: -4.93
